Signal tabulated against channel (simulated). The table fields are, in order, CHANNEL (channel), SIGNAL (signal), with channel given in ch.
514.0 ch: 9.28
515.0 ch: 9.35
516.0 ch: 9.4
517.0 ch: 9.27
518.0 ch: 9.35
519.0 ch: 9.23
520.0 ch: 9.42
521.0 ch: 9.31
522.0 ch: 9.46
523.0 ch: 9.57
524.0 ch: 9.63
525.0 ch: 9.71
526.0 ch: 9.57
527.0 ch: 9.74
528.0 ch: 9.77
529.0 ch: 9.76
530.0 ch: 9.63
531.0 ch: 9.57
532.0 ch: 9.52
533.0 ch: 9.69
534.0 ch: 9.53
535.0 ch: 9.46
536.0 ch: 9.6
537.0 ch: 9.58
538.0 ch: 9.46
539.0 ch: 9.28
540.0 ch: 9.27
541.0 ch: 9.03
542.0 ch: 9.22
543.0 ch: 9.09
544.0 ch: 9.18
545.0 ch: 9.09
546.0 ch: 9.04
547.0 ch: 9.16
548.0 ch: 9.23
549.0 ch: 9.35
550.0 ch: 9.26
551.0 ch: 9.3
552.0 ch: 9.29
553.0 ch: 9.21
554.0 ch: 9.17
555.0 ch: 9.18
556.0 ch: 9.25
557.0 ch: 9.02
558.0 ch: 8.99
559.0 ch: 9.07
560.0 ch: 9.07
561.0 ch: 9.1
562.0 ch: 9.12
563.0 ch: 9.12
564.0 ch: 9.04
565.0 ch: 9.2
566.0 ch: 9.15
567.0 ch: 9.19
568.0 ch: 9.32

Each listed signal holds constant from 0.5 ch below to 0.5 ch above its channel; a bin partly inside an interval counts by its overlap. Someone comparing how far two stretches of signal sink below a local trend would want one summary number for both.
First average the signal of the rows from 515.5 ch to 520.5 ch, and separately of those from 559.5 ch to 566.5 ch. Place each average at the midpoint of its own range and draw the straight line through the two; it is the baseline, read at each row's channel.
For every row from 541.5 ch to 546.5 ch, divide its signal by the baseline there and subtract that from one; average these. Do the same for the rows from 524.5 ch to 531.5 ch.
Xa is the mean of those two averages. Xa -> -0.017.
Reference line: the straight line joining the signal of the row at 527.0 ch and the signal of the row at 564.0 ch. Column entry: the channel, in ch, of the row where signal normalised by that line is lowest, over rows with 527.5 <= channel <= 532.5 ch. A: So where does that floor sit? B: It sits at 532.0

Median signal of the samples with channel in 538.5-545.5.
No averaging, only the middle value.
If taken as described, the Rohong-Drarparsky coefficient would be 9.2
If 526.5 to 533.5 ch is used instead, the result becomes 9.7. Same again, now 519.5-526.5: 9.6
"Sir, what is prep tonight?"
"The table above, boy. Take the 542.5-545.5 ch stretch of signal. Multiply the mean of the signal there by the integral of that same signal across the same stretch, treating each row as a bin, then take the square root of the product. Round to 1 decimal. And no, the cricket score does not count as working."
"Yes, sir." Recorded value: 15.8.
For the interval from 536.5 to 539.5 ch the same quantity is 16.4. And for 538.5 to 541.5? 15.9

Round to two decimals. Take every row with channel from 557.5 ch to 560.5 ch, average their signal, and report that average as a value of 9.04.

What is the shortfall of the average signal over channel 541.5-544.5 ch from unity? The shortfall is -8.16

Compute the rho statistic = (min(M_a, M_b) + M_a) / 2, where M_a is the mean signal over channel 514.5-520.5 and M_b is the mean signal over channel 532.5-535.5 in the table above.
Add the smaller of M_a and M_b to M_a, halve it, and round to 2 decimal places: 9.34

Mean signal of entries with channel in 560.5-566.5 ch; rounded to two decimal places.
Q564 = 9.12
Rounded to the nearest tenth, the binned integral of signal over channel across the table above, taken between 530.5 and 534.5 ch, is 38.3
